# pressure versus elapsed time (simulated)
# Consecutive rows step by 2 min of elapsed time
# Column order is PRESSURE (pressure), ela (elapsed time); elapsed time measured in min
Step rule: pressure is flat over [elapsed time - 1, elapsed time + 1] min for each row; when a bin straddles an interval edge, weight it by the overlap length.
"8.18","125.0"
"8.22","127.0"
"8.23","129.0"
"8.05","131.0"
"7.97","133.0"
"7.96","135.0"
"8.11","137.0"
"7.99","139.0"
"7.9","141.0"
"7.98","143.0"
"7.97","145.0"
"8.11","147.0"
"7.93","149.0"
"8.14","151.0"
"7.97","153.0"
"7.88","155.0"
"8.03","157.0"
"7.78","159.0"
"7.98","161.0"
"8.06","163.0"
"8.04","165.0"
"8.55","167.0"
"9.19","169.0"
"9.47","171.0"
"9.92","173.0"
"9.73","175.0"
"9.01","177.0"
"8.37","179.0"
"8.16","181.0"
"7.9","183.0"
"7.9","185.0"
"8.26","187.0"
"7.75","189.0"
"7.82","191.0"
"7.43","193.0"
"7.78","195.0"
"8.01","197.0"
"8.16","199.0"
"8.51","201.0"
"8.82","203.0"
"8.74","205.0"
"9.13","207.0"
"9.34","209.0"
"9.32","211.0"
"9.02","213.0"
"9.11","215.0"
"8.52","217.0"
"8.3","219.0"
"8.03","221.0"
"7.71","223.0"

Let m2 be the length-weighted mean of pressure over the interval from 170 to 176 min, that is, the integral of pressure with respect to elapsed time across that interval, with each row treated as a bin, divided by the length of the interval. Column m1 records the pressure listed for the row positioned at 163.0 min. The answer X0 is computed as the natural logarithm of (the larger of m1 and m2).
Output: 2.27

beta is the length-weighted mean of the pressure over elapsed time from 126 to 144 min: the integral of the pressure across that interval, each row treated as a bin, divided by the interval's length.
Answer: 8.0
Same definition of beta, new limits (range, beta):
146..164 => 8.0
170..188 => 8.7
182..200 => 7.9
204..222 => 8.8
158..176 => 8.7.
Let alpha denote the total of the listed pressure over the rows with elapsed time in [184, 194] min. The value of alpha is 39.2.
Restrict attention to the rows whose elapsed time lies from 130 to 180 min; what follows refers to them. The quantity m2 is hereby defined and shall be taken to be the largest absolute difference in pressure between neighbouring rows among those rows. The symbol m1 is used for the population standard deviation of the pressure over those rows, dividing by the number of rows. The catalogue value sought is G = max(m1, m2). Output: 0.72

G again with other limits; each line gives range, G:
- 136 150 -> 0.18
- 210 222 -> 0.59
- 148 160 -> 0.25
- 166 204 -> 0.72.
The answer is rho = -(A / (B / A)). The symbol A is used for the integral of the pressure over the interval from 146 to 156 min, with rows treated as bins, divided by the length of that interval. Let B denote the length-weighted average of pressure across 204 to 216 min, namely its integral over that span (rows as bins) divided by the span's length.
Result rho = -7.0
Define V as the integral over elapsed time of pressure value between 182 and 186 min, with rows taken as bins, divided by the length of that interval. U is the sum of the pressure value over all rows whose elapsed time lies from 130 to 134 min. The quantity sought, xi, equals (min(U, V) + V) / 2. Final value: 7.9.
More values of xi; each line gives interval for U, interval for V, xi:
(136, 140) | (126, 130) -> 8.2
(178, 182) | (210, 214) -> 9.2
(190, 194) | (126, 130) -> 8.2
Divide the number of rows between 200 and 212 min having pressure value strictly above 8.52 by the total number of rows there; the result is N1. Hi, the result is 0.83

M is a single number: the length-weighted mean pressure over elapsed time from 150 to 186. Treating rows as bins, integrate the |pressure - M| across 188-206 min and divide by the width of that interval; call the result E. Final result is 0.50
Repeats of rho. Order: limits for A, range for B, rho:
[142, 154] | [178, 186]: -8.0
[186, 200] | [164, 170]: -7.2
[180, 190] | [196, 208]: -7.5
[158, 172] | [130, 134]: -8.9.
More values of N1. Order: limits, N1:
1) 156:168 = 0.17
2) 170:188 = 0.44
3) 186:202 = 0.00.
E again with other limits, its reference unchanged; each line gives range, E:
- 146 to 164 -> 0.46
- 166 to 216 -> 0.60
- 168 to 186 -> 0.73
